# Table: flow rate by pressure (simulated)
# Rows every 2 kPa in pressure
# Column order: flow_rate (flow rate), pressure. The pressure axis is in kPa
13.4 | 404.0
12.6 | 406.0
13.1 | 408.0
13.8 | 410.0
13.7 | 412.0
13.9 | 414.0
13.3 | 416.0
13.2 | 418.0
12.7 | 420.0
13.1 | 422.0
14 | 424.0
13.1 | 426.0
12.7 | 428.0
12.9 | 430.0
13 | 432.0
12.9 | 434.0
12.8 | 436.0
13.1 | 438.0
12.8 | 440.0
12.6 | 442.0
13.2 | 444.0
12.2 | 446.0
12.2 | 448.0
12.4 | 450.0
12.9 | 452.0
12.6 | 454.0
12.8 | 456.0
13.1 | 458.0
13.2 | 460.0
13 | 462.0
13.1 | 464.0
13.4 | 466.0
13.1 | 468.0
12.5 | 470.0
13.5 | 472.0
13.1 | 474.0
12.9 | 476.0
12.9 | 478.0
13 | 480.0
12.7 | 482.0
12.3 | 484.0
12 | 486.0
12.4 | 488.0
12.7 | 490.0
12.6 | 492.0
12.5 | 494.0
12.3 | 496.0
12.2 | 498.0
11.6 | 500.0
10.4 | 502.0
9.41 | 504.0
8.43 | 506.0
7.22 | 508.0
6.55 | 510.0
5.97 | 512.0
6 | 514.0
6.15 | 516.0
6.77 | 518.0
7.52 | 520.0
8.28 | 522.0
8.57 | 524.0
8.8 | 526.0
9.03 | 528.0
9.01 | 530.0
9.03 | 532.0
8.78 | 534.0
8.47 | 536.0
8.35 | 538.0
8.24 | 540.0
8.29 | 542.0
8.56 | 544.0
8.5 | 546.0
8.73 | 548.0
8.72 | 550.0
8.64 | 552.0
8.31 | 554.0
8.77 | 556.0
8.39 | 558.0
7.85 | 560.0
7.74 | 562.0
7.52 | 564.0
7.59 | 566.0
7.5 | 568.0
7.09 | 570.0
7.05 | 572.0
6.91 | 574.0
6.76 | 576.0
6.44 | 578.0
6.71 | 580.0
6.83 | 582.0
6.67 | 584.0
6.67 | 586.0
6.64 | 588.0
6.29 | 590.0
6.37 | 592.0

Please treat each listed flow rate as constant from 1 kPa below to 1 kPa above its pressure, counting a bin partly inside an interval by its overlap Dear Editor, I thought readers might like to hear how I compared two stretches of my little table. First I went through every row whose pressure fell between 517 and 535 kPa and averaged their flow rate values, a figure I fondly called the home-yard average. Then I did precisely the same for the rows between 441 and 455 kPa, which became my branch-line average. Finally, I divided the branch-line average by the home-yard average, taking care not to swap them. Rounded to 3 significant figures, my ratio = 1.49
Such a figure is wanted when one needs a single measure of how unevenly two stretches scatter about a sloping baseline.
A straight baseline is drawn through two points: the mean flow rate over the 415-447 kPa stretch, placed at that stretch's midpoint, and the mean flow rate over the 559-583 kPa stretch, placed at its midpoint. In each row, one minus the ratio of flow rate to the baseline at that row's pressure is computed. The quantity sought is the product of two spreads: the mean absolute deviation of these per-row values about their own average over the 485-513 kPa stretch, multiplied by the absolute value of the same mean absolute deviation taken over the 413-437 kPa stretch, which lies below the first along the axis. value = 0.0036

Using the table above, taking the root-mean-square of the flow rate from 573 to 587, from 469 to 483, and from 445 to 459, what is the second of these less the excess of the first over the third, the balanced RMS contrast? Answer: 18.8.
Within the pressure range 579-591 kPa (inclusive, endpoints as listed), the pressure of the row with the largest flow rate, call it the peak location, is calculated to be 582.0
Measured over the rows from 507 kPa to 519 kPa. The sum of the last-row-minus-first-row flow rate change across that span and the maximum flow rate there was 6.8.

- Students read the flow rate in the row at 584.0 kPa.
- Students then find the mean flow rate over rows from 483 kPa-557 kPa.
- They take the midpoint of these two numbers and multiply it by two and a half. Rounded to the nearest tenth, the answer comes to 19.8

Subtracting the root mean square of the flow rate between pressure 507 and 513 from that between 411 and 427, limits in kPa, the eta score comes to 6.8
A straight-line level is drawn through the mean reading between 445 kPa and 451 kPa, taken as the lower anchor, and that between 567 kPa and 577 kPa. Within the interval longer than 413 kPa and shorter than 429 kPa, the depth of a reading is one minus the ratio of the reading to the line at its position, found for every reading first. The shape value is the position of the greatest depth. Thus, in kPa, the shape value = 420.0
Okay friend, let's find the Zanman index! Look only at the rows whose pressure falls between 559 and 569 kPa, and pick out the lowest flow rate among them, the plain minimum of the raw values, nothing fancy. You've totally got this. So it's 7.5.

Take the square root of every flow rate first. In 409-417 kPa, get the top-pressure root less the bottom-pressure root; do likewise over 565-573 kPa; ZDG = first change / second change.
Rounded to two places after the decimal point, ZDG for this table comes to 0.68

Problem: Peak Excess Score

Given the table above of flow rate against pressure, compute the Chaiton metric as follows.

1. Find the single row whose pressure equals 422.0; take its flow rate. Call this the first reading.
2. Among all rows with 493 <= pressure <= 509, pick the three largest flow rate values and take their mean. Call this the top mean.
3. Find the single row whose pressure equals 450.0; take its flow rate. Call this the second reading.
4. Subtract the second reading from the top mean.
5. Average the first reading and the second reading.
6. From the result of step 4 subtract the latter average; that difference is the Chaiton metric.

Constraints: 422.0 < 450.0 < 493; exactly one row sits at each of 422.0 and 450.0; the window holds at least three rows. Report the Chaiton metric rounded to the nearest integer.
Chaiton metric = -13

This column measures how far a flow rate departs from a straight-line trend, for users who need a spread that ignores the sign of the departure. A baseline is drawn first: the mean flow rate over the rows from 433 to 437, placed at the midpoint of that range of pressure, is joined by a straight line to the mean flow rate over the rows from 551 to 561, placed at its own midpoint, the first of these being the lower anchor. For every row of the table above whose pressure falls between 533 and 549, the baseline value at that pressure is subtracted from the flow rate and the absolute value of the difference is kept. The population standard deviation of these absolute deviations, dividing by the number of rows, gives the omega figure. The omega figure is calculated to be 0.24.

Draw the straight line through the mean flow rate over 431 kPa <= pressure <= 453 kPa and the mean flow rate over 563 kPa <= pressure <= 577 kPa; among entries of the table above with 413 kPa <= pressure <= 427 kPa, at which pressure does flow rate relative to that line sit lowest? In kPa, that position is 420.0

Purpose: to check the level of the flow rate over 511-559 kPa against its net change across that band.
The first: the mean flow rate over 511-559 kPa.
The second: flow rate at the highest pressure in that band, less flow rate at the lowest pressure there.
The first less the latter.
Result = 5.7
